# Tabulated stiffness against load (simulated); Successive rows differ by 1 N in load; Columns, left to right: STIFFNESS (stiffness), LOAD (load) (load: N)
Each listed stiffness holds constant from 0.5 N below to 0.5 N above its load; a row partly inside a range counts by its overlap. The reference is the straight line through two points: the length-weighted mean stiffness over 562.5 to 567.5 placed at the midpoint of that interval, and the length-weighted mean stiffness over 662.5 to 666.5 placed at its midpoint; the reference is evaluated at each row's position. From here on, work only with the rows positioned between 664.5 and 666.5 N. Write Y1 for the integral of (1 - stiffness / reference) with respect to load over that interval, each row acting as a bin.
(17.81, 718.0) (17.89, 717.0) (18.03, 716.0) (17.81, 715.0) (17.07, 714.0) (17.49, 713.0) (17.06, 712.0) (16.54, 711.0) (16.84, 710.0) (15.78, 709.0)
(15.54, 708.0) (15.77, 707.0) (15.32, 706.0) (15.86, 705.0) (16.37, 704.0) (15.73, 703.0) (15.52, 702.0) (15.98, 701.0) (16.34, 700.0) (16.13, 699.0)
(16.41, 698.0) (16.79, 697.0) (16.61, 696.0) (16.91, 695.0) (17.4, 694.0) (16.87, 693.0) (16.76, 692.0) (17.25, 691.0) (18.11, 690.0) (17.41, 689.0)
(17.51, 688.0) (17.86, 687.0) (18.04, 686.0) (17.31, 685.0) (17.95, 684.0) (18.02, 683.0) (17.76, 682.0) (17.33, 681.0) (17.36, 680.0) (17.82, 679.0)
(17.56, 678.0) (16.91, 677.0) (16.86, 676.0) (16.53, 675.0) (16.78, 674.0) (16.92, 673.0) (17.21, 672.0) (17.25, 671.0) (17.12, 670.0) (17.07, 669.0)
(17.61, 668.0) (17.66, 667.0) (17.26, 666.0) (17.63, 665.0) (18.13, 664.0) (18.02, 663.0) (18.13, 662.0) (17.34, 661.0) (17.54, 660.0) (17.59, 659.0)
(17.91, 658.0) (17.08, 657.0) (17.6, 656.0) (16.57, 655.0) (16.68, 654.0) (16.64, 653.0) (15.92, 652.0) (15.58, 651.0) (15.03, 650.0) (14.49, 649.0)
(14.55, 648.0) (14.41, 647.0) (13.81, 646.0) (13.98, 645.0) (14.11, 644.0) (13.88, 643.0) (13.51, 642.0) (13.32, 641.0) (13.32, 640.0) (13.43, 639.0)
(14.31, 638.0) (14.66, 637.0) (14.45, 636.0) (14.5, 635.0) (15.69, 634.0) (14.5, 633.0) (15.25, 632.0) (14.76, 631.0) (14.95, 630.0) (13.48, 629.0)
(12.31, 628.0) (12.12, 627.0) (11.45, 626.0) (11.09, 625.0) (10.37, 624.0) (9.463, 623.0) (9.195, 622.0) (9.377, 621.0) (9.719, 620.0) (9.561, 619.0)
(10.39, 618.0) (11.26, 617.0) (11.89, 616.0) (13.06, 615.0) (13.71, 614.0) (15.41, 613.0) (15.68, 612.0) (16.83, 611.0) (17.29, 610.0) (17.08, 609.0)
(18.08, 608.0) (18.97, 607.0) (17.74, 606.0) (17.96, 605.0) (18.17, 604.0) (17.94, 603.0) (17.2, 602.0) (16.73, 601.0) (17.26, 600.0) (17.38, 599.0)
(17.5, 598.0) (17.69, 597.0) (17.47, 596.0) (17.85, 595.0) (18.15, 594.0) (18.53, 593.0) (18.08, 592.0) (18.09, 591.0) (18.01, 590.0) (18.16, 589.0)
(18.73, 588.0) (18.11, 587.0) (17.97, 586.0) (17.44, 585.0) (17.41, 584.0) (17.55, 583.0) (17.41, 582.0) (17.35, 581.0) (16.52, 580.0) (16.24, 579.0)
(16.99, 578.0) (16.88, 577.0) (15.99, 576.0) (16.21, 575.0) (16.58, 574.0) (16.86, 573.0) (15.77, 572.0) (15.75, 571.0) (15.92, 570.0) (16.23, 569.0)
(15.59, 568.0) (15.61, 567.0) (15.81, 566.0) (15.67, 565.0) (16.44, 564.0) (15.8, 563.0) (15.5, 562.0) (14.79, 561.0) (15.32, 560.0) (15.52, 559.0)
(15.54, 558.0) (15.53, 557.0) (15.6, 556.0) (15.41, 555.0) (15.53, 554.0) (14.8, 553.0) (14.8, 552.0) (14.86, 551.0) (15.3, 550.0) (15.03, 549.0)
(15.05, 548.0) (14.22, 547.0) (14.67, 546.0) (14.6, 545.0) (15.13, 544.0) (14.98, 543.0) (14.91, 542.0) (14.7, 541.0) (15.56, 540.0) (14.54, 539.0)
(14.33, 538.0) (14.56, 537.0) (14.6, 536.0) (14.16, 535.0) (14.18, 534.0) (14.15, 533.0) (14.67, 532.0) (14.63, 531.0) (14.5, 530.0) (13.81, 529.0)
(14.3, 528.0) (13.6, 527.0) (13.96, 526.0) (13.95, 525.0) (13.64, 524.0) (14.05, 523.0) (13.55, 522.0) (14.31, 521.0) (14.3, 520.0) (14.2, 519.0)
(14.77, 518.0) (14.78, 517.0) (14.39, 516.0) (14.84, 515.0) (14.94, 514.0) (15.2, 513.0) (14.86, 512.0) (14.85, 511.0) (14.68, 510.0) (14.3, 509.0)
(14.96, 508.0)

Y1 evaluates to 0.038 N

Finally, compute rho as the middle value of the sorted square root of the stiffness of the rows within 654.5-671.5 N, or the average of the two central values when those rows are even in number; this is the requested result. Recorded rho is 4.2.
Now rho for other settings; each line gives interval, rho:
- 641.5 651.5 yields 3.8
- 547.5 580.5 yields 4.0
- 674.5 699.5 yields 4.2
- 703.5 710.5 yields 4.0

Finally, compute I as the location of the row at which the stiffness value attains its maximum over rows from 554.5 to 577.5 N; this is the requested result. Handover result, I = 577.0 N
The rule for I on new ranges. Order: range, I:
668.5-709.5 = 690.0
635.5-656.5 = 656.0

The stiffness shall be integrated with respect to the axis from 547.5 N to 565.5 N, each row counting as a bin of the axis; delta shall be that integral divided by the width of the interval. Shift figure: 15.4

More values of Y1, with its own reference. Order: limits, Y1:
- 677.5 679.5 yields 0.037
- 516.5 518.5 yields 0.025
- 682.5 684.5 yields 0.015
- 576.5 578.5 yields -0.103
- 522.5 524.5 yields 0.163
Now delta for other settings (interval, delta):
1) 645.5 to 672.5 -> 16.7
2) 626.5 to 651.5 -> 14.2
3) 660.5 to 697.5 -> 17.4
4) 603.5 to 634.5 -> 13.8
